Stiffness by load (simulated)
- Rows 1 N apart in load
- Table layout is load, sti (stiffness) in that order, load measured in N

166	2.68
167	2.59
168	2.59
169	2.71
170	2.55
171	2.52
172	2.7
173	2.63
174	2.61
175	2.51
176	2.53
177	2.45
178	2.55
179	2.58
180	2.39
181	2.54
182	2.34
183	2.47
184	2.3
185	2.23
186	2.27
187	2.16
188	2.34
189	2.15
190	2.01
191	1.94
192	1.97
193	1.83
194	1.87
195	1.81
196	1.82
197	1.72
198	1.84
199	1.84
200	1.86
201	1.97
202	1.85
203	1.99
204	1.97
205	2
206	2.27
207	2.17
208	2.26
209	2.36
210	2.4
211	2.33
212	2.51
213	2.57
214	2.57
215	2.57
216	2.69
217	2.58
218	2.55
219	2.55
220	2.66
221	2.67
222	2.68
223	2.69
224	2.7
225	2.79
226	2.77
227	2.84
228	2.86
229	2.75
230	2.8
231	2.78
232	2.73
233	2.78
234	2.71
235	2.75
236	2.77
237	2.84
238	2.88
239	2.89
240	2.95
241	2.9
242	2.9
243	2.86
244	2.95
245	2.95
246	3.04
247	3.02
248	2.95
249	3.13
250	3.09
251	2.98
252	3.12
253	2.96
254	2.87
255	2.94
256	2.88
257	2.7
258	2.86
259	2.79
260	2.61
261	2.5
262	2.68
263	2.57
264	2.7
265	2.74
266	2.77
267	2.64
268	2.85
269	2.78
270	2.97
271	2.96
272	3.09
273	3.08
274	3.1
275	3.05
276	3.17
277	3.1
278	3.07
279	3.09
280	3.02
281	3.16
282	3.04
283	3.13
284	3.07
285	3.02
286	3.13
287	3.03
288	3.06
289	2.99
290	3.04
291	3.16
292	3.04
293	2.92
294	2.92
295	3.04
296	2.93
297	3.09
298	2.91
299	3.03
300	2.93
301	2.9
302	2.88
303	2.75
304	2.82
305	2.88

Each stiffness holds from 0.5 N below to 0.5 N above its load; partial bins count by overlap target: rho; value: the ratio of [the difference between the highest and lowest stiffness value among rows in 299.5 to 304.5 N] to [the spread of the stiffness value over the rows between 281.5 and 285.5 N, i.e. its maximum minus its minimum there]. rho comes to 1.6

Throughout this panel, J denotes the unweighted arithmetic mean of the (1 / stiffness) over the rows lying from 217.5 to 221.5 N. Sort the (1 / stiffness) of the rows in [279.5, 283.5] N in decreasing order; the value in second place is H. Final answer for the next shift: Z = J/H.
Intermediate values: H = 0.329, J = 0.38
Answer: 1.17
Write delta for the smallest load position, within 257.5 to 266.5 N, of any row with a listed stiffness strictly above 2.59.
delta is 258 N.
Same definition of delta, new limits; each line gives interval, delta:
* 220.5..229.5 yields 221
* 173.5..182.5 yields 174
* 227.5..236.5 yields 228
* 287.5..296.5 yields 288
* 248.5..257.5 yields 249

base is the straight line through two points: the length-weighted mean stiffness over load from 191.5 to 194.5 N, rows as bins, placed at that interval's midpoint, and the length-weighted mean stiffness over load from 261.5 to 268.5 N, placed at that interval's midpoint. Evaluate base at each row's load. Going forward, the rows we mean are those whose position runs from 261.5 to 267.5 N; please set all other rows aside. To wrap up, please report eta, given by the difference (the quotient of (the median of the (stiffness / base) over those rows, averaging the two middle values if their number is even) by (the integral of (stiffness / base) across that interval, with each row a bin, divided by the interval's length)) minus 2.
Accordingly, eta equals -0.99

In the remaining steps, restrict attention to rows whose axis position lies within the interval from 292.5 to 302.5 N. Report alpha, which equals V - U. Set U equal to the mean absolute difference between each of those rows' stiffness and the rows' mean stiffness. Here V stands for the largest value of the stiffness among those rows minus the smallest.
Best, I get 0.2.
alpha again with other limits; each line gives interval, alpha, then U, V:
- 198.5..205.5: 0.1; 0.06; 0.16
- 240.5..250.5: 0.2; 0.07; 0.27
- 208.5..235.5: 0.4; 0.11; 0.53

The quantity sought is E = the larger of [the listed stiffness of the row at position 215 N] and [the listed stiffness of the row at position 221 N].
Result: 2.67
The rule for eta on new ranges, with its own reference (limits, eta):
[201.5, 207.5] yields -1.02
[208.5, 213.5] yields -1.01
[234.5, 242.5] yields -1.00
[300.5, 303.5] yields -0.99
